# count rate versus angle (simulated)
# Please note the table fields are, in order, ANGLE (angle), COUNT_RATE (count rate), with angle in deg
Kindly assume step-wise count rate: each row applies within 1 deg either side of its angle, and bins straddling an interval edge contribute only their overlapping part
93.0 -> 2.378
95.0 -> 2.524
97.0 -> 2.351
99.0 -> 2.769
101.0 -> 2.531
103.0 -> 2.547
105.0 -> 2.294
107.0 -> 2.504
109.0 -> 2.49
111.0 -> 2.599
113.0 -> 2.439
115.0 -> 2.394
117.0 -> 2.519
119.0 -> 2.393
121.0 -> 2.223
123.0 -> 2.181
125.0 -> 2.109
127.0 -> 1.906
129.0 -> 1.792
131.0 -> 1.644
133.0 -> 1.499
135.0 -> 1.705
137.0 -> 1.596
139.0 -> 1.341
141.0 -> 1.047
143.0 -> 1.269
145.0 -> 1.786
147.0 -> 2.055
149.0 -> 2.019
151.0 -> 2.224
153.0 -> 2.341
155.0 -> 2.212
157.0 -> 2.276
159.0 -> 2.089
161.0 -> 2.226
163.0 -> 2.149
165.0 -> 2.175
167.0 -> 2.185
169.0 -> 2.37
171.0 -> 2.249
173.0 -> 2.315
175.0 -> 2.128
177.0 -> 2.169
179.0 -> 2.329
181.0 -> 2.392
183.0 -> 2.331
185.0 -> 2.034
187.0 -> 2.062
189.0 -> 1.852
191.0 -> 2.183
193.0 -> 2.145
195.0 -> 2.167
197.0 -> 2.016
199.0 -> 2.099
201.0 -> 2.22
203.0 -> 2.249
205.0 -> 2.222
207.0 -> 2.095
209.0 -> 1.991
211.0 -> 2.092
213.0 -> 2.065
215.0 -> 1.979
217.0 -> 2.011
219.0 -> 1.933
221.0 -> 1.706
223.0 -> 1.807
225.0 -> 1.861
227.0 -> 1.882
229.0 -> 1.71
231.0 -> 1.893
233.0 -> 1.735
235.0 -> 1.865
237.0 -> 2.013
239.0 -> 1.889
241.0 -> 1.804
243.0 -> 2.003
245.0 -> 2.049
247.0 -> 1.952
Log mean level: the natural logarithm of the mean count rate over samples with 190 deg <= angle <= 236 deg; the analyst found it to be 0.69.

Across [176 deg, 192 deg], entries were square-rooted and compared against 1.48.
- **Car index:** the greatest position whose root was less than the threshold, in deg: 191.0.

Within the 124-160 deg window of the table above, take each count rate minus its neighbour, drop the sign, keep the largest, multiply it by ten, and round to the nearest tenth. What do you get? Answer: 5.2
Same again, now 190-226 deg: 2.3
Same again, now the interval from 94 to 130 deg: 4.2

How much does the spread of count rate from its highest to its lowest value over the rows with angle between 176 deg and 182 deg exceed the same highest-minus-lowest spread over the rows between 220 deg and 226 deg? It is 0.07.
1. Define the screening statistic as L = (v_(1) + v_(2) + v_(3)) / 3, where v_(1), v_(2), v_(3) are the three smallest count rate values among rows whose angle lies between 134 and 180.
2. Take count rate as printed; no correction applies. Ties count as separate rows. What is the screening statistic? 1.2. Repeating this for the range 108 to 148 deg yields 1.2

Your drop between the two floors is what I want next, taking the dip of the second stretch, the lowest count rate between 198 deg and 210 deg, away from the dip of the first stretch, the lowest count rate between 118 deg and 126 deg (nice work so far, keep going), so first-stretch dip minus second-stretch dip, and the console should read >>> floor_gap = 0.12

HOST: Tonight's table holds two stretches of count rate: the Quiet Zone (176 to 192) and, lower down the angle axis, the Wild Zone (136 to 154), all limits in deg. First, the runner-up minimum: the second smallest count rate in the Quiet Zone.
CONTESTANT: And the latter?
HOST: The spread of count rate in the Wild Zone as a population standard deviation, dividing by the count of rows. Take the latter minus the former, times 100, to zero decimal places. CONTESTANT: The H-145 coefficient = -160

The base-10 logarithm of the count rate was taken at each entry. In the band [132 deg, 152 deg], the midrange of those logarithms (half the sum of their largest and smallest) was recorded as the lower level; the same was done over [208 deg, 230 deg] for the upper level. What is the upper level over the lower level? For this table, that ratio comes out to 1.5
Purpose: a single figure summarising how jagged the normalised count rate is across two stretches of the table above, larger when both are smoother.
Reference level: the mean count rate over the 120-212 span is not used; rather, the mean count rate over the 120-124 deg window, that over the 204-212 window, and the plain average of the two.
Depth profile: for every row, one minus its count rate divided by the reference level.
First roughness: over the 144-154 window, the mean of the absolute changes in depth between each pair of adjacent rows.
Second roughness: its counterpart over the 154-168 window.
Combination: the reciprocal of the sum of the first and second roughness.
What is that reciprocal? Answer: 9.0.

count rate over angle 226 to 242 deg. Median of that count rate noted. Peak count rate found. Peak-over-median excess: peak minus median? 0.14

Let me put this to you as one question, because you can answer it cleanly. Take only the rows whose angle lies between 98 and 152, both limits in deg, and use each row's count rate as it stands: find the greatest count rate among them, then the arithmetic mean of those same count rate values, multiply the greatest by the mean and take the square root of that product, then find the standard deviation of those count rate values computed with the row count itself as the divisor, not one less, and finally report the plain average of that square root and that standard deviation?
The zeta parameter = 1.42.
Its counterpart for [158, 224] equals 1.20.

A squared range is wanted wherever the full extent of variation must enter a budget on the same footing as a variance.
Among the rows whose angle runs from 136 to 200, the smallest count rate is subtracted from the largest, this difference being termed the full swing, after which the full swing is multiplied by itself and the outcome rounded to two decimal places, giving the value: 1.81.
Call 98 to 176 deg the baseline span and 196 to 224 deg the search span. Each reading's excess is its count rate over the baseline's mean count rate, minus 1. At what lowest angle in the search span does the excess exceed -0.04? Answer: 199.0 deg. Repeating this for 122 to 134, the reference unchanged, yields 123.0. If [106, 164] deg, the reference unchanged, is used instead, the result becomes 107.0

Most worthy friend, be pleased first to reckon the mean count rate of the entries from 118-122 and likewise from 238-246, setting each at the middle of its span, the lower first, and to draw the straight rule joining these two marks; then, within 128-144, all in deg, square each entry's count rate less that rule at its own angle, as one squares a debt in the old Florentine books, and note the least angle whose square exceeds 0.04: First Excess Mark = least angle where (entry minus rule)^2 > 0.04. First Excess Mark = 129.0 deg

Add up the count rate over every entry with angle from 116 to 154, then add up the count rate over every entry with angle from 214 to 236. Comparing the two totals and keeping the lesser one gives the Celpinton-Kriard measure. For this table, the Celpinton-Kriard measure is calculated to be 20.4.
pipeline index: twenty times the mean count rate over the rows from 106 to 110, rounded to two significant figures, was 50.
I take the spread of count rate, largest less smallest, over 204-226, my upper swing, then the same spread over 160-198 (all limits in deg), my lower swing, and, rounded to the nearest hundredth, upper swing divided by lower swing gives 0.96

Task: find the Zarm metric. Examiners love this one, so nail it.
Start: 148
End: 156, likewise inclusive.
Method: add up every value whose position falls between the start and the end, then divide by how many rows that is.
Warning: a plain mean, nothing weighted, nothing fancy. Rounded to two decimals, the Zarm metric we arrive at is 2.20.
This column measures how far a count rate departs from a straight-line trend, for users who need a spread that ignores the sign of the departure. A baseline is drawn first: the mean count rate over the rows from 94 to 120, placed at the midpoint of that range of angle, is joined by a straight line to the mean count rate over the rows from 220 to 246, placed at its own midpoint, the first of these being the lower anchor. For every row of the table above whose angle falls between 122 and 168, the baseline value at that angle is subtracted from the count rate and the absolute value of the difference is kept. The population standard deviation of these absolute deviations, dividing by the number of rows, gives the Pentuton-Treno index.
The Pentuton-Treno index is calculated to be 0.38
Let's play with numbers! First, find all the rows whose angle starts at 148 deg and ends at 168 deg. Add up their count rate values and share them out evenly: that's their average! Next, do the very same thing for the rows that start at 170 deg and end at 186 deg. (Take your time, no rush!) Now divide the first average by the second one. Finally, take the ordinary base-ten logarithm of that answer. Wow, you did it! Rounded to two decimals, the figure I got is -0.01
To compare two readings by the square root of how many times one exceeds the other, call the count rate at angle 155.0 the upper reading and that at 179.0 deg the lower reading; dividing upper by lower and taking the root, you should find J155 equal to 0.97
